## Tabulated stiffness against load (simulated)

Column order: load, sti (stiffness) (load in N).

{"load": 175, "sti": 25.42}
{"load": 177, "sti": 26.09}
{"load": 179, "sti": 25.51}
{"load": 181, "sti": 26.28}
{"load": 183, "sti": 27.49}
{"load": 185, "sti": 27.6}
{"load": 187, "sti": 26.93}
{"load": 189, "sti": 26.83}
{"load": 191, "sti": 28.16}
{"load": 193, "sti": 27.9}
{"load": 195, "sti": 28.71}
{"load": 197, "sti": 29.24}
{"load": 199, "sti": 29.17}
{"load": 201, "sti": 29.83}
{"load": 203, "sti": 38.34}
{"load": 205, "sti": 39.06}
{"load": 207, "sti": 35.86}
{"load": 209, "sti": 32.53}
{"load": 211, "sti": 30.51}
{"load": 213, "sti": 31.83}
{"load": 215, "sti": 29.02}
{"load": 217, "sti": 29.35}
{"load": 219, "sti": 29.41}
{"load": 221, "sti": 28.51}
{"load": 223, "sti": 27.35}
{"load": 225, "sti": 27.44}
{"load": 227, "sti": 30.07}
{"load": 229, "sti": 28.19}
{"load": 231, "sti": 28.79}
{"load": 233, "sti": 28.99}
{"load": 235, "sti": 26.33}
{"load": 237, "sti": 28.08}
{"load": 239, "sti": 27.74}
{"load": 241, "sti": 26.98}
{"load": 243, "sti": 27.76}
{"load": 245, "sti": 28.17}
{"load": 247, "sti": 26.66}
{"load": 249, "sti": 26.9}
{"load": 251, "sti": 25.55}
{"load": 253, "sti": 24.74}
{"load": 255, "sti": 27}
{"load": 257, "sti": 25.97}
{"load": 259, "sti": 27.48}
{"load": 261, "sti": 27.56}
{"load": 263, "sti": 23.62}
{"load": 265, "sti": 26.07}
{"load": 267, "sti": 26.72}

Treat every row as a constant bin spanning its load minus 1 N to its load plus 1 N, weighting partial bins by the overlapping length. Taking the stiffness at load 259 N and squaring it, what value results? 755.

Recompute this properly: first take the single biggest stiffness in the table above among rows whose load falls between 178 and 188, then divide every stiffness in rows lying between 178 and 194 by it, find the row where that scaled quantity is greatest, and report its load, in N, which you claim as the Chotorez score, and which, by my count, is 191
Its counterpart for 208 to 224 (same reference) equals 209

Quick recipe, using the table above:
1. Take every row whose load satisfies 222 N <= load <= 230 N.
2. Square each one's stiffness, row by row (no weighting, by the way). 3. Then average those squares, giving 800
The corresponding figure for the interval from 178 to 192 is 728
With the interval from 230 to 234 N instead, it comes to 835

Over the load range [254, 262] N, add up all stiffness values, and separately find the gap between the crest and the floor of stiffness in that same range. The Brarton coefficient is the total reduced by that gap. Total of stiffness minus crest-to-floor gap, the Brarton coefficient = 106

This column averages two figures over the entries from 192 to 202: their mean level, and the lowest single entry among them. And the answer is 28.4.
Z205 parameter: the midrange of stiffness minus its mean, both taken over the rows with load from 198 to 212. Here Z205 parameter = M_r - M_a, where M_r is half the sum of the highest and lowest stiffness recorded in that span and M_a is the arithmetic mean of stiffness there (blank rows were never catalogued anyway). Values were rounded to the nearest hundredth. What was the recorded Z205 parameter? 0.50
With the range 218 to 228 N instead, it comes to 0.15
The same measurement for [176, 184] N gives 0.16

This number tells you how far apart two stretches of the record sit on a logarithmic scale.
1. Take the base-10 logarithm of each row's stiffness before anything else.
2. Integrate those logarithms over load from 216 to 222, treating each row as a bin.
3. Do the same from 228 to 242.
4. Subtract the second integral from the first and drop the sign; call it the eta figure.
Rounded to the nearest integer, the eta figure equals 11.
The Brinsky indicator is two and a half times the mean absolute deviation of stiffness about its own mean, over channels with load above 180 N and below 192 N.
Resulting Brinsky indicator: 1.3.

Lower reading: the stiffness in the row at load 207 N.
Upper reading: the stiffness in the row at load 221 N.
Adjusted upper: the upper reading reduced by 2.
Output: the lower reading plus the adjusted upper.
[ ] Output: 62.4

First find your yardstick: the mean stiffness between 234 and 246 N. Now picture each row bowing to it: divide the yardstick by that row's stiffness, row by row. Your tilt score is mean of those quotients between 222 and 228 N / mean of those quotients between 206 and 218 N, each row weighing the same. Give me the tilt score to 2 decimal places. 1.11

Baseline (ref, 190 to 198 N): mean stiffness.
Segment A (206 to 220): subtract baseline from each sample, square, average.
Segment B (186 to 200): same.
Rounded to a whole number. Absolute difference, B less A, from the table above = 11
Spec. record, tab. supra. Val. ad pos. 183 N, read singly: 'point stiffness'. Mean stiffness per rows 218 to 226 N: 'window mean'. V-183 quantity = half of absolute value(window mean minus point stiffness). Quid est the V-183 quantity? 0.34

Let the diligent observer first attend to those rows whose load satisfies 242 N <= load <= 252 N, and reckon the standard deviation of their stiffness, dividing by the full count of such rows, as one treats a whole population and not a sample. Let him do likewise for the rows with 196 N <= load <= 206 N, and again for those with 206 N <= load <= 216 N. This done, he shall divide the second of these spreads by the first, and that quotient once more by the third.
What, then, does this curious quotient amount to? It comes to 2.2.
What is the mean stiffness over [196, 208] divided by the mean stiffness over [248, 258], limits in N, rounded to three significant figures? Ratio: 1.29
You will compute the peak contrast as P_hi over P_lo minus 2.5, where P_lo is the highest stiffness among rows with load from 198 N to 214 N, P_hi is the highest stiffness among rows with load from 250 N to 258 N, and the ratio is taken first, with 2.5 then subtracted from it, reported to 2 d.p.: -1.81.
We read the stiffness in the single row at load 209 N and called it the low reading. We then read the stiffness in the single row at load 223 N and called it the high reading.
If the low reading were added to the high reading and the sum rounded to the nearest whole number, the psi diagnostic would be 60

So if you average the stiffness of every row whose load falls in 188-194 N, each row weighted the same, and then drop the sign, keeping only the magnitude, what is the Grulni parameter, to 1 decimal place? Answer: 27.6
